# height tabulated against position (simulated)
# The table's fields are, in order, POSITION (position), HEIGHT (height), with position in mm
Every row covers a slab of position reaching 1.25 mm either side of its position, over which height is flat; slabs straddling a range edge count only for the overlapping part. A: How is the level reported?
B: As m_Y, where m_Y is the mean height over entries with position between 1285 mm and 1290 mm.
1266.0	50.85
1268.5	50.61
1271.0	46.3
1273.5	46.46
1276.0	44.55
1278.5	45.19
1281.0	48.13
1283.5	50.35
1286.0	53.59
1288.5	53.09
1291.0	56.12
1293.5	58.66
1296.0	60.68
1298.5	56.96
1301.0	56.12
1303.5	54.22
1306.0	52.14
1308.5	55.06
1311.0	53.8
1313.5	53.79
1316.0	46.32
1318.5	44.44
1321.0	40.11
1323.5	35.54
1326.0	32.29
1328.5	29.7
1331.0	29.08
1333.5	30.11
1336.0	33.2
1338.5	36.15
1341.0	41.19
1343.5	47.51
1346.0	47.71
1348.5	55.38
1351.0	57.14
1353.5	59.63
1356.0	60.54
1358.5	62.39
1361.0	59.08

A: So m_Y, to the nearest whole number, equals 53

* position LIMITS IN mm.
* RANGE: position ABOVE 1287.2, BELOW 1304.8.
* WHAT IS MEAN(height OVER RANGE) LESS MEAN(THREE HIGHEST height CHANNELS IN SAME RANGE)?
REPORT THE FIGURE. -2.2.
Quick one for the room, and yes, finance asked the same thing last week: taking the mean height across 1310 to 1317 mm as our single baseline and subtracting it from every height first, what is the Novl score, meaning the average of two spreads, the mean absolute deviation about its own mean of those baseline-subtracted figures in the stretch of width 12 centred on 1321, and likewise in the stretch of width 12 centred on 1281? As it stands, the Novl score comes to 3.8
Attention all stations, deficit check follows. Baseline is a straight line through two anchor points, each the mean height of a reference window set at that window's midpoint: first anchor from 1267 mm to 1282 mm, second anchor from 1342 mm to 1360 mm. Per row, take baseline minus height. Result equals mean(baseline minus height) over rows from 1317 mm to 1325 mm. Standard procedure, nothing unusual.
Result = 12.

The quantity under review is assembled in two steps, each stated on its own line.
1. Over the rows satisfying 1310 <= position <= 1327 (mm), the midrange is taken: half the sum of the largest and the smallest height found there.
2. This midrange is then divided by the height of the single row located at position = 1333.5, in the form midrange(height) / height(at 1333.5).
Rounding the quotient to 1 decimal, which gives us 1.4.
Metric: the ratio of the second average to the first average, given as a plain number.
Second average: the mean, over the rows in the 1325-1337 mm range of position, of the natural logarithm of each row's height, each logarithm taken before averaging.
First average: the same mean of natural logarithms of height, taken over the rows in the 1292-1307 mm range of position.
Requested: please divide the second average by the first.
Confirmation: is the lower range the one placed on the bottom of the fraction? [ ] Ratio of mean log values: 0.85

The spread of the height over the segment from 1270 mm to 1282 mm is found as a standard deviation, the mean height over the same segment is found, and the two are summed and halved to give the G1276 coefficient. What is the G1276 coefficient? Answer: 23.7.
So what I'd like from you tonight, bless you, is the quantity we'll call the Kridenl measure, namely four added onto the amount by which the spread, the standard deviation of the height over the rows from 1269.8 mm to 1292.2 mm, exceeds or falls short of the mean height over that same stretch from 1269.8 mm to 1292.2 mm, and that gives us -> -41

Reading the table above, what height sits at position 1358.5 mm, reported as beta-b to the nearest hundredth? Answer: 62.39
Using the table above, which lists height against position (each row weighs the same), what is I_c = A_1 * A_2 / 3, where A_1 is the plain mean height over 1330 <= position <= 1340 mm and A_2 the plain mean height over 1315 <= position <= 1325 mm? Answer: 446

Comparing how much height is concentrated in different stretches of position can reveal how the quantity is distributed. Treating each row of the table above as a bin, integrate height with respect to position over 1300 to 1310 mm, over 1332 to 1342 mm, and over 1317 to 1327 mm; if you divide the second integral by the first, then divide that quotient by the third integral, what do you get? 0.0017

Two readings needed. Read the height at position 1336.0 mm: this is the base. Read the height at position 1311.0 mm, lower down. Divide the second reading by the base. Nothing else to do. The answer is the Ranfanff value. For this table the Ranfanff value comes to 1.62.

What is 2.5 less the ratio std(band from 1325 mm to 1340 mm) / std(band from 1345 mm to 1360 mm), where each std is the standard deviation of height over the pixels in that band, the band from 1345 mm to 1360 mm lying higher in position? 1.99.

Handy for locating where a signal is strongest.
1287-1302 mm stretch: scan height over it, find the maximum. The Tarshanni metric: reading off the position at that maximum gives 1296.0 mm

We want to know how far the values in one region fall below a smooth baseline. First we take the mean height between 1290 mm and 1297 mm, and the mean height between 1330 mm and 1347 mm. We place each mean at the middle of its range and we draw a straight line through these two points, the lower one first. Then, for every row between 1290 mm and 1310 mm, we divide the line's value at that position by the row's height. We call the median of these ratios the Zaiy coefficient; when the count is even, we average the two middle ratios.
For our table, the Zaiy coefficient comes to 0.99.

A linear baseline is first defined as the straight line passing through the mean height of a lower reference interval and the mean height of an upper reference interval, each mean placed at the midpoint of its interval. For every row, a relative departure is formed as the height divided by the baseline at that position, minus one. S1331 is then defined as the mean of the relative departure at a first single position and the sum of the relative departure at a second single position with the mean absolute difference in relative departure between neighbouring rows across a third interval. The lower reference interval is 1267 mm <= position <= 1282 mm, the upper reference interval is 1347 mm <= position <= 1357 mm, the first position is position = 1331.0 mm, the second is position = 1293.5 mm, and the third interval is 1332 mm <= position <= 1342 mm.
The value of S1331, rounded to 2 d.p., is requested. -0.11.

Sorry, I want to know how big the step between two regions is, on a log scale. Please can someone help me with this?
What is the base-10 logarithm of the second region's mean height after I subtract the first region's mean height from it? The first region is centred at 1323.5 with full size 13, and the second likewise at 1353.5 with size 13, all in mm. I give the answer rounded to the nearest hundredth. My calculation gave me 1.35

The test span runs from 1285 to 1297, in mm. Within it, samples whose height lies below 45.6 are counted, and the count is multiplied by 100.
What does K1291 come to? 0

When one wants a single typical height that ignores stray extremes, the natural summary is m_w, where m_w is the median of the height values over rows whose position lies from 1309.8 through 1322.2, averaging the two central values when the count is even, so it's 46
